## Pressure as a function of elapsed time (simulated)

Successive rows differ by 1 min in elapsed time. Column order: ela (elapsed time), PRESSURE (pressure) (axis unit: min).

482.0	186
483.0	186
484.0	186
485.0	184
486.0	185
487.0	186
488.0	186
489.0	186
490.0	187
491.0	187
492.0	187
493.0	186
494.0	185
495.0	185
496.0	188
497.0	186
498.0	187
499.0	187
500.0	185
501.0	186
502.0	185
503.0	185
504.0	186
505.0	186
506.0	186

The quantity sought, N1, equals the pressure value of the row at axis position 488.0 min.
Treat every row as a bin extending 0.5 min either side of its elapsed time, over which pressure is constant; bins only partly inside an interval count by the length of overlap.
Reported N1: 186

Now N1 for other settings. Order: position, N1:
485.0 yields 184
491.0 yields 187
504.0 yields 186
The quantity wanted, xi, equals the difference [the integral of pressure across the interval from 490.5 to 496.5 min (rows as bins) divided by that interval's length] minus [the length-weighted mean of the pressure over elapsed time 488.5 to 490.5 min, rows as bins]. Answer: -0.2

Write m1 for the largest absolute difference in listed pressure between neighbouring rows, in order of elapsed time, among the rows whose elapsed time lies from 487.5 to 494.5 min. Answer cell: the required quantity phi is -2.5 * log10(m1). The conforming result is 0.00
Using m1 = 1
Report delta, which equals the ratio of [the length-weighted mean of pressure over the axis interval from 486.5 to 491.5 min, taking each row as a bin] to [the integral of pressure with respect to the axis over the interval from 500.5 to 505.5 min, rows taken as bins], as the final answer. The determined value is 0.201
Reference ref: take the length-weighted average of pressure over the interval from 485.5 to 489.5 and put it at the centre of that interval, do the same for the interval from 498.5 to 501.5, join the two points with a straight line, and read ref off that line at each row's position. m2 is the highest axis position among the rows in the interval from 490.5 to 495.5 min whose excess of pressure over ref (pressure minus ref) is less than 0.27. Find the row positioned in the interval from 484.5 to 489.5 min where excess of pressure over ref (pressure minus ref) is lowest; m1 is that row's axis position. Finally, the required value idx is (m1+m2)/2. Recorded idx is 490.0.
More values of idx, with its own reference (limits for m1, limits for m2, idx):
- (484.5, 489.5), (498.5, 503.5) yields 494.0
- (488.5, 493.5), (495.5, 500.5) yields 496.5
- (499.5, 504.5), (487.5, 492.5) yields 496.0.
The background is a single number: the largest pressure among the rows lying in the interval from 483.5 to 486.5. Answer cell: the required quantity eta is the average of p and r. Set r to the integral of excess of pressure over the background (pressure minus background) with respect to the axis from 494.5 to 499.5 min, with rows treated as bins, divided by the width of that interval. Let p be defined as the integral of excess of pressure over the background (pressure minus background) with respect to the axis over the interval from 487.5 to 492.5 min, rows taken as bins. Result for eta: 1.8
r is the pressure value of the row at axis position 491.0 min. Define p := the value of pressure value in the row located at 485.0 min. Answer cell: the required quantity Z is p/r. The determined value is 0.984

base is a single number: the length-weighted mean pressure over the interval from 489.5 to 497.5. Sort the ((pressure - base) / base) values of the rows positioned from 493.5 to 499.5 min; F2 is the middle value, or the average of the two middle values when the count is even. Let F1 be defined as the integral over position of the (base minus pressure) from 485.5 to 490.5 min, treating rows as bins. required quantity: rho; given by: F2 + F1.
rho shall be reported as 1.9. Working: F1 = 2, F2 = 0.0007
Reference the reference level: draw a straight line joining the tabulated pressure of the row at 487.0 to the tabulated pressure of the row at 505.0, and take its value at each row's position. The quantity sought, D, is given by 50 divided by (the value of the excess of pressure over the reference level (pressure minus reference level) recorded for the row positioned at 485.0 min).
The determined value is -25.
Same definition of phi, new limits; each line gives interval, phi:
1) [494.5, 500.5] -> -1.19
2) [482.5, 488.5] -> -0.75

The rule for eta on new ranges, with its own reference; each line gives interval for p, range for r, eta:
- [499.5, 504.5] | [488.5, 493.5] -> -1.2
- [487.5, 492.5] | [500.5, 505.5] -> 1.3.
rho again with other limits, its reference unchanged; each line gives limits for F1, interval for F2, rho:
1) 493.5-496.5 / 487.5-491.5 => 1.1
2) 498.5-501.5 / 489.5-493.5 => 1.1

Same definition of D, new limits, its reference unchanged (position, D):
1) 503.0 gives -50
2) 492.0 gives 50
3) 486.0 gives -50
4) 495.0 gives -50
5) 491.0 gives 50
